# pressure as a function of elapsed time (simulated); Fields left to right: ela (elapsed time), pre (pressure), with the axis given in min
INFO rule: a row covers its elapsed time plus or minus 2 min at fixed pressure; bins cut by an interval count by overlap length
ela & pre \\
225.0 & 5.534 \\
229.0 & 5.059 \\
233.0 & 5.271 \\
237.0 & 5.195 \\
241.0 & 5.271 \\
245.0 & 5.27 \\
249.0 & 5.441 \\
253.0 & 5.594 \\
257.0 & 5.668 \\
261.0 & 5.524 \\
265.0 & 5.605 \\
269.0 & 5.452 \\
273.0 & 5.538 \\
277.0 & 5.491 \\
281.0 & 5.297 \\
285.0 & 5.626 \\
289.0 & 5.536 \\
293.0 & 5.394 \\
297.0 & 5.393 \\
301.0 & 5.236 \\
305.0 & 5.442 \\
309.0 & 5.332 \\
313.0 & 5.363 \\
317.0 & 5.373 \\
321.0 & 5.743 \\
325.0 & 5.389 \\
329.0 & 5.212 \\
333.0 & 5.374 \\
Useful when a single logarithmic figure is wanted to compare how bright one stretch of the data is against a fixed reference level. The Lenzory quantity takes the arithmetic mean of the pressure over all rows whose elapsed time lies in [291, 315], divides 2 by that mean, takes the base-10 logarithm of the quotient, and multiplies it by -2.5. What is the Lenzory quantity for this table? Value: 1.07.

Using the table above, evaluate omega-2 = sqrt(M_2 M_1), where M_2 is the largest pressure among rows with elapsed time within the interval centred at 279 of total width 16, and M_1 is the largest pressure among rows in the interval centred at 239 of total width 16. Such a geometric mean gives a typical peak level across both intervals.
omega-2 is 5.45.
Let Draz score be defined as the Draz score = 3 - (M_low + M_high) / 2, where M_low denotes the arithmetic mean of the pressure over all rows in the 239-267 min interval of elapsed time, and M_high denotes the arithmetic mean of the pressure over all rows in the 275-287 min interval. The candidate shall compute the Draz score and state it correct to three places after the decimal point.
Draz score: -2.477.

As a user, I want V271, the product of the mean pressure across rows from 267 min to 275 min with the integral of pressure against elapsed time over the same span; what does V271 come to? 242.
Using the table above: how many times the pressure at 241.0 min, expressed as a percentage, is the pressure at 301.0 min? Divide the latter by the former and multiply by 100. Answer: 99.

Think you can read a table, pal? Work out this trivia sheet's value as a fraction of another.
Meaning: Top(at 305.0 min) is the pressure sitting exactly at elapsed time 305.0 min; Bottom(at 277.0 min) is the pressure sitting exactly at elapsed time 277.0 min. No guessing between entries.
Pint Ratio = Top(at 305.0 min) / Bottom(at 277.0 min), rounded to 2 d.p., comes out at 0.99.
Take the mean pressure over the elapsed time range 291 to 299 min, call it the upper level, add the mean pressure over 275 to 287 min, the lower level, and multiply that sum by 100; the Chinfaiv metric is 1086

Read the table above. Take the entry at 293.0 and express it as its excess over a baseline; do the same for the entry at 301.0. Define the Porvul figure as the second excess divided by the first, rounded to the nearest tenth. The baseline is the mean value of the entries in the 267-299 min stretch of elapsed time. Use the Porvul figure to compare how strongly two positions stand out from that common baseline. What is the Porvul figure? 3.2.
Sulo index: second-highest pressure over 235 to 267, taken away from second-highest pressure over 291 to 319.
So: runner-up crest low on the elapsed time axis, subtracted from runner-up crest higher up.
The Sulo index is -0.21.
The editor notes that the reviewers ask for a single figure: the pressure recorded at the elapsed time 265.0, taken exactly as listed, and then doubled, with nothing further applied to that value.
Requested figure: 11.2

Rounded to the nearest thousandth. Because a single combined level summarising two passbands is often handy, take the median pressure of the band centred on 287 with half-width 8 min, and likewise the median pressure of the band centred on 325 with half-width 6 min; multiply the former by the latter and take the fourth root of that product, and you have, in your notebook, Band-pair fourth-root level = 2.330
